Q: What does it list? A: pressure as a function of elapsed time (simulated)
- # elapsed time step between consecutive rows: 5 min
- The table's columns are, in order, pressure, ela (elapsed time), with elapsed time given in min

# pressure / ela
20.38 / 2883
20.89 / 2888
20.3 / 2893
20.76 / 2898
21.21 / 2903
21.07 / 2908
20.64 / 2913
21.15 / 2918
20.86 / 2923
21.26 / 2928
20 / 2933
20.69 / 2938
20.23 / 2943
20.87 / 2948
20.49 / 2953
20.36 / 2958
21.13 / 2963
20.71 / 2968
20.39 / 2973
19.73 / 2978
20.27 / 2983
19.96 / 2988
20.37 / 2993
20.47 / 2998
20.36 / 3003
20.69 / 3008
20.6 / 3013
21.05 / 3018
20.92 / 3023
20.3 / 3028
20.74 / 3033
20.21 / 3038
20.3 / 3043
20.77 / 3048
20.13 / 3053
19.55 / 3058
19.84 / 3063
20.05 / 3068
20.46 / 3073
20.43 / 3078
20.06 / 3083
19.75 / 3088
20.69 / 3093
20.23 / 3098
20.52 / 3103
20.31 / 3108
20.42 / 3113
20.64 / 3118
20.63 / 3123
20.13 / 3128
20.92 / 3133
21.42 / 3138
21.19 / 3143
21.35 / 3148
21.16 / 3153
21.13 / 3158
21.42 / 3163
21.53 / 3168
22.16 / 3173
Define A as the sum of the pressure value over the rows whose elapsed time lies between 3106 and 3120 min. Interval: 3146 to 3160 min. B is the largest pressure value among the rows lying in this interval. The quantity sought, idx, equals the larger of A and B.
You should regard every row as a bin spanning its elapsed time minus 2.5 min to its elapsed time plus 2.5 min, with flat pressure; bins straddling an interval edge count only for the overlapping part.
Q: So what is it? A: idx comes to 61.4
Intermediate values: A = 61.4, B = 21.35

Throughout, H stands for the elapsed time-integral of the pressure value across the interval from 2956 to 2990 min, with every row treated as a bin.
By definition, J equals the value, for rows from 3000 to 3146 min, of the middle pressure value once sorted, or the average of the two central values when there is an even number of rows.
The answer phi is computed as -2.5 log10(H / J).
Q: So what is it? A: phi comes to -3.8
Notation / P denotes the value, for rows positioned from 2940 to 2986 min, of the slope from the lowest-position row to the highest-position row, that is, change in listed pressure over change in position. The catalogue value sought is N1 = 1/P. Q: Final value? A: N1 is 1000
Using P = 0.001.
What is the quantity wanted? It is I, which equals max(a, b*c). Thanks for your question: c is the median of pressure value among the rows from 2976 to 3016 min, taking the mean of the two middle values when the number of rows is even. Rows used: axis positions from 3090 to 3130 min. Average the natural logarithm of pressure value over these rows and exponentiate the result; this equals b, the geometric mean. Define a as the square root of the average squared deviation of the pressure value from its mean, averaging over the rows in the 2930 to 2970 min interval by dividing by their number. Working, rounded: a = 0.341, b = 20.4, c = 20.4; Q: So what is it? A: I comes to 416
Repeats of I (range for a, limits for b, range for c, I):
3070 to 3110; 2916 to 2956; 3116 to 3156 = 435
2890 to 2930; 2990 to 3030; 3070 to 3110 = 419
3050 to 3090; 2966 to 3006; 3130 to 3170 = 431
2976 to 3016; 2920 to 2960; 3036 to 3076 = 415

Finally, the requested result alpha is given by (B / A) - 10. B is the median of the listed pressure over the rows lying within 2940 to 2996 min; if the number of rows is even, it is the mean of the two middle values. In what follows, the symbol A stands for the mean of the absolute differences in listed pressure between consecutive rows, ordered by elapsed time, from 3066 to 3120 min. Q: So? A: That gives 51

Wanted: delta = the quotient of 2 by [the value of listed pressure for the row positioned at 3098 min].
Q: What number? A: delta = 0.099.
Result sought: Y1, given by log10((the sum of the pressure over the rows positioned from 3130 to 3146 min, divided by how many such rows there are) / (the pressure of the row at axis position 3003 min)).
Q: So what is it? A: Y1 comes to 0.017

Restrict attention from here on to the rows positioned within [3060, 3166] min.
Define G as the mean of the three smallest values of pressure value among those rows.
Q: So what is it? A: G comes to 19.9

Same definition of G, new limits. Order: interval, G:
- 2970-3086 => 19.7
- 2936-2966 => 20.4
